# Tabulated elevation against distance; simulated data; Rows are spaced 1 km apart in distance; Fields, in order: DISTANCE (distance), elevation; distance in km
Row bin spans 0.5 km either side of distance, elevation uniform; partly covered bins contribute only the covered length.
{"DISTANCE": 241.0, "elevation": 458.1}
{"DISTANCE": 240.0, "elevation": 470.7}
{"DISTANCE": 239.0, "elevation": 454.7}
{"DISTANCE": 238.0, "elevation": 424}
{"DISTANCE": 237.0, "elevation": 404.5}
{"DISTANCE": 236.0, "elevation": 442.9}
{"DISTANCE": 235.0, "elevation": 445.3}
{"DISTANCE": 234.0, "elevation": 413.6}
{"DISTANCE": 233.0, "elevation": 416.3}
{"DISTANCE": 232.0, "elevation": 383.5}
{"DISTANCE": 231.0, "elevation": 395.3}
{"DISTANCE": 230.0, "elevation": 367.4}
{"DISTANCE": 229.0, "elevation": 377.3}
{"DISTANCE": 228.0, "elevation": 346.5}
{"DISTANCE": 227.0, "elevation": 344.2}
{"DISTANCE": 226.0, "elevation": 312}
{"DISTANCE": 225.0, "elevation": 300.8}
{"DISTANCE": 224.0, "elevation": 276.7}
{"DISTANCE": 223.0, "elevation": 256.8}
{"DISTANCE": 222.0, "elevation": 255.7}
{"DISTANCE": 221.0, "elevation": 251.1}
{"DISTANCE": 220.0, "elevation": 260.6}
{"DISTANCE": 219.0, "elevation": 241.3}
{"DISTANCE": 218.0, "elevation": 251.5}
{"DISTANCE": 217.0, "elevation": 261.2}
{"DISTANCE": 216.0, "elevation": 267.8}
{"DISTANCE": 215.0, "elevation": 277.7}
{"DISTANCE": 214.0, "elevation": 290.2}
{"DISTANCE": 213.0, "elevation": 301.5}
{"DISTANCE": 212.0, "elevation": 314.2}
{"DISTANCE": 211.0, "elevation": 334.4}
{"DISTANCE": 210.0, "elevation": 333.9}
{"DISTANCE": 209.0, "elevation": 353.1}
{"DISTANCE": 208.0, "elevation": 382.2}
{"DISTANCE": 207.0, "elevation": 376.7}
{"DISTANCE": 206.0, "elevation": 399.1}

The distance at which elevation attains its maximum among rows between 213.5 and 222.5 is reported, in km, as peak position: 214.0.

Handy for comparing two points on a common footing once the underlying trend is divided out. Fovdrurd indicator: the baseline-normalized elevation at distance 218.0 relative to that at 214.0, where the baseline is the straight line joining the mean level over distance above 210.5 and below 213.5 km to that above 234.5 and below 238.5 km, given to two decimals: 0.82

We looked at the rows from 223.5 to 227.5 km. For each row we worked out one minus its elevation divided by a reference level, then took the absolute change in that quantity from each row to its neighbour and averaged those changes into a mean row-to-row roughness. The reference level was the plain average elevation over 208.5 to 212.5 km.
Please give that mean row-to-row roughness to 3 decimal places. 0.067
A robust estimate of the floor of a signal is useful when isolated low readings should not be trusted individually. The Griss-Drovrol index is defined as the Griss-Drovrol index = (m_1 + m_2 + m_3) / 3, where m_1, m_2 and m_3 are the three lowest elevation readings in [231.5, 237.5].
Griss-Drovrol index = 401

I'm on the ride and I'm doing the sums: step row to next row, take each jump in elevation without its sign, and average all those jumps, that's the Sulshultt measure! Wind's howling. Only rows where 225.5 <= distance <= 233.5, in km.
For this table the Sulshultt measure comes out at 21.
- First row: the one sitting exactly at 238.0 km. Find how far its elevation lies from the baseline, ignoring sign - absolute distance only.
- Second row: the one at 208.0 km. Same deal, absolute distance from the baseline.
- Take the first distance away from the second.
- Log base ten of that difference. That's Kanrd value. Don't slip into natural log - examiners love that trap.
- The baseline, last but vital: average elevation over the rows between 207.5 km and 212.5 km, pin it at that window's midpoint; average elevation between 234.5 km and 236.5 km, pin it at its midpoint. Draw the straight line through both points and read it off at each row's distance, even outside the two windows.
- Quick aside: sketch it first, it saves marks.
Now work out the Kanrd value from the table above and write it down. 1.2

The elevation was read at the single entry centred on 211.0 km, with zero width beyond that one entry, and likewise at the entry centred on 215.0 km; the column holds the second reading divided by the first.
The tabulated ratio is 0.83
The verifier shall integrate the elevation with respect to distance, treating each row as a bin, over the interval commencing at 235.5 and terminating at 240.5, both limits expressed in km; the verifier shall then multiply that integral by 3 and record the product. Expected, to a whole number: 6590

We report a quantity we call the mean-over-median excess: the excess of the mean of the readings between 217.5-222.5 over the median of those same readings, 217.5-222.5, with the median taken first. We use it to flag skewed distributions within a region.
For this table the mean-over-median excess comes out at 1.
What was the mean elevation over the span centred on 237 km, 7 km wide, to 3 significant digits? 437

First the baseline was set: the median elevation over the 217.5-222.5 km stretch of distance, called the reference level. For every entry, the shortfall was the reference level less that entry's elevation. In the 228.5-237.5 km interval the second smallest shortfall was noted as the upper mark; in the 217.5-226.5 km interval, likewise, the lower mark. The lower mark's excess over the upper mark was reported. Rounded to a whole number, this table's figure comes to 142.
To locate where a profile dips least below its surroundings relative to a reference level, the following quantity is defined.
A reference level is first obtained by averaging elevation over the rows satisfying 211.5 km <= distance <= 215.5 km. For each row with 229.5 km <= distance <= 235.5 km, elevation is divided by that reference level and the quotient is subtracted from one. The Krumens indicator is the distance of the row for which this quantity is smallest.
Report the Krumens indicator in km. 235.0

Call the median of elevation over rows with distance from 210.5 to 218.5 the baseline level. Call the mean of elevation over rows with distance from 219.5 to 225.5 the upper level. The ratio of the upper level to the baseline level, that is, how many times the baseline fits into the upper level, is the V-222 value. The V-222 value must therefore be 0.94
